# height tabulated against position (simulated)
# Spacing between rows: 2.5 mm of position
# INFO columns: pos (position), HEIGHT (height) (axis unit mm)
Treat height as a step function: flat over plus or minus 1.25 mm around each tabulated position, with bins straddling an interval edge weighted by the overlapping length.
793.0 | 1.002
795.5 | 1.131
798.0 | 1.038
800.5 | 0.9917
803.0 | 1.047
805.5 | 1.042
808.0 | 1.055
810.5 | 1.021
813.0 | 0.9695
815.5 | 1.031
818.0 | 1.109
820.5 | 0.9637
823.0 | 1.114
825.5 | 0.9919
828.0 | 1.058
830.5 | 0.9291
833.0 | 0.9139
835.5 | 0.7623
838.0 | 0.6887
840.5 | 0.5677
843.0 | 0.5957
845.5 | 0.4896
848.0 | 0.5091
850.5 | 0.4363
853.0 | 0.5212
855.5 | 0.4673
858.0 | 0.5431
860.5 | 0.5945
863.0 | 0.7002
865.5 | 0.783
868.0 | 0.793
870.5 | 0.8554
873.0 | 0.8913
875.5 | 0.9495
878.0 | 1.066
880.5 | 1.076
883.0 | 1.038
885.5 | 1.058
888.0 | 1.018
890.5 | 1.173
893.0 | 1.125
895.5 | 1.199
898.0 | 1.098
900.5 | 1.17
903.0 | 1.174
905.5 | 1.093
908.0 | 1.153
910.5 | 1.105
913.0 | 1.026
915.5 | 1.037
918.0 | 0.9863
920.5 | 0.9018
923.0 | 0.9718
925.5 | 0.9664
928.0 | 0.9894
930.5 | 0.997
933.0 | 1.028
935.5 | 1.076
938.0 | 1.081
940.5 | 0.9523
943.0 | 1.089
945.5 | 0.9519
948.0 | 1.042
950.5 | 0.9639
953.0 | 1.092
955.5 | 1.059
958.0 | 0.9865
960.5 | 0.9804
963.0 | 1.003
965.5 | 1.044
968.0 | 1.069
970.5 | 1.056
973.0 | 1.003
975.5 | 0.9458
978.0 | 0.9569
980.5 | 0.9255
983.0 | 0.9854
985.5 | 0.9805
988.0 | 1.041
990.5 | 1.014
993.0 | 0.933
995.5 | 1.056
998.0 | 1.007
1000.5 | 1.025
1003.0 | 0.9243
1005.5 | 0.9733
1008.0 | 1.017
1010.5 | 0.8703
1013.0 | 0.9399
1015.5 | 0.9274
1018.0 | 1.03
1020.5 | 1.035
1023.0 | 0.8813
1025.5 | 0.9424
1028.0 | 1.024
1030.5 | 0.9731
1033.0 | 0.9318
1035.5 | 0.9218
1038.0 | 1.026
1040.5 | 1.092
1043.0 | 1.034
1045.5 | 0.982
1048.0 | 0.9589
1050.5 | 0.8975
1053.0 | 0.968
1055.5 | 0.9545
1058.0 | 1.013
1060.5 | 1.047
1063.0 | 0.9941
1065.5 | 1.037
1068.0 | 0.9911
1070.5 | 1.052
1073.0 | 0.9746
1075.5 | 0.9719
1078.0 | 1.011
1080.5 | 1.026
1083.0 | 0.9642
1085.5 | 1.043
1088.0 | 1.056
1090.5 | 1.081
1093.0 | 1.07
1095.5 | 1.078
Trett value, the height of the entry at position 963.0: 1.003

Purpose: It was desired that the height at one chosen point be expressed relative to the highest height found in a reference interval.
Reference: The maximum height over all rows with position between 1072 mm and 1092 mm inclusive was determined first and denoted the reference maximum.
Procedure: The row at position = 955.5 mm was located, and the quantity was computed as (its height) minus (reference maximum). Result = -0.02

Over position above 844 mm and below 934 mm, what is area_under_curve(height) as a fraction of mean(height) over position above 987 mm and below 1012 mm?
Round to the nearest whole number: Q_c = 84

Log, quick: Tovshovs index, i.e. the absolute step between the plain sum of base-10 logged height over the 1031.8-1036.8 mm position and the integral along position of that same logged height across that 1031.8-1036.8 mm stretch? 0.10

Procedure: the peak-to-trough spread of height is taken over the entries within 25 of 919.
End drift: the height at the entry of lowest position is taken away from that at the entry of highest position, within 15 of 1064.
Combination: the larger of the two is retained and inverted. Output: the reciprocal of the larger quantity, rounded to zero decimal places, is 3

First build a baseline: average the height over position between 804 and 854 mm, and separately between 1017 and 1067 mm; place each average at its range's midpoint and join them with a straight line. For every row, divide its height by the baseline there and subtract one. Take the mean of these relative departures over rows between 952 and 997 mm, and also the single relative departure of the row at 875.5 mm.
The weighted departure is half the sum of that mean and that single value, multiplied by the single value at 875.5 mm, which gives 0.01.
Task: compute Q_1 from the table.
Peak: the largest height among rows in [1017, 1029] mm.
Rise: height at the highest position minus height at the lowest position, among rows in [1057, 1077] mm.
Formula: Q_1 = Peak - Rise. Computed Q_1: 1.08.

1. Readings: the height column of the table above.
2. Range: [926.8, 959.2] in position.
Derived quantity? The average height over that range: 1.02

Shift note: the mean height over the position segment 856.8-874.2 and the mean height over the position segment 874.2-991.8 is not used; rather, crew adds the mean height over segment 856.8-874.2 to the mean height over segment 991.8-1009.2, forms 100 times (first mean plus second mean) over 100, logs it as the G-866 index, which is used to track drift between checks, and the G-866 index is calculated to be 1.73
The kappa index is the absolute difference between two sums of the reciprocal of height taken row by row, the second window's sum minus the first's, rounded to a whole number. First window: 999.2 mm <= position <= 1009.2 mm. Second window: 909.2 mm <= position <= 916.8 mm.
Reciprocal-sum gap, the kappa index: 1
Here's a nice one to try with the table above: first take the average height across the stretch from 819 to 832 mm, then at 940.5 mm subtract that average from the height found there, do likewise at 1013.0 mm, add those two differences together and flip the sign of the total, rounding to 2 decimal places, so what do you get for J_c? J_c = 0.13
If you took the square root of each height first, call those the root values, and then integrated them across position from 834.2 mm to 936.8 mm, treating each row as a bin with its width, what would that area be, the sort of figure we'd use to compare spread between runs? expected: 96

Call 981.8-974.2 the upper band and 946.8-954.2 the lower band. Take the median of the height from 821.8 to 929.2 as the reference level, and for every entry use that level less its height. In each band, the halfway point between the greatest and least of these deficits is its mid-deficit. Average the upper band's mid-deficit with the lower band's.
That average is -0.01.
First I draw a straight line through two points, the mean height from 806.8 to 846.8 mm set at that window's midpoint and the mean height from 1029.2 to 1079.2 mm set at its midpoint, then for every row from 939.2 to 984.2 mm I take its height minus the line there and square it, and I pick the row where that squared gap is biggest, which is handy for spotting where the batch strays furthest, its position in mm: 943.0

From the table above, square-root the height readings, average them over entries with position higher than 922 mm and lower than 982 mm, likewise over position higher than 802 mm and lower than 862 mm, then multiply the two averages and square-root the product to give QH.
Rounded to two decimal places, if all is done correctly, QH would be 0.94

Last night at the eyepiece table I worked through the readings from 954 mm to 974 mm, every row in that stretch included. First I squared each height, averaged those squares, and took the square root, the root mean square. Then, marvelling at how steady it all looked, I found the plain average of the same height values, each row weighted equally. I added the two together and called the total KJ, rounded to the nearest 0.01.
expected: 2.05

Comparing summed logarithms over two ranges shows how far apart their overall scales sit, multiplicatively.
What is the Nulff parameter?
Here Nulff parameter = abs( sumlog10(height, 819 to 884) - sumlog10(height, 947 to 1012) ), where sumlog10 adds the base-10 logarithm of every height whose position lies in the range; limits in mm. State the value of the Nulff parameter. 3.2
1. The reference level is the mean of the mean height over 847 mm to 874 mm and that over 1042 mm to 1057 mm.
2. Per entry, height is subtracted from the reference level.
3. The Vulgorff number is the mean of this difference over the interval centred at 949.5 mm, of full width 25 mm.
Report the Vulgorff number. -0.214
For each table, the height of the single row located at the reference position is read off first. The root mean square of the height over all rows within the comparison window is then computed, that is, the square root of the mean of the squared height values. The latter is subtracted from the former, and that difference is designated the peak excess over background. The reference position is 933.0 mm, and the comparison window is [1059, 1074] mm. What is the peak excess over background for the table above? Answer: 0.01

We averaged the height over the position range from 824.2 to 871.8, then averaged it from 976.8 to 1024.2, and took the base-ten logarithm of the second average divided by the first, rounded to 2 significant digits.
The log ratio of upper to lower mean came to 0.15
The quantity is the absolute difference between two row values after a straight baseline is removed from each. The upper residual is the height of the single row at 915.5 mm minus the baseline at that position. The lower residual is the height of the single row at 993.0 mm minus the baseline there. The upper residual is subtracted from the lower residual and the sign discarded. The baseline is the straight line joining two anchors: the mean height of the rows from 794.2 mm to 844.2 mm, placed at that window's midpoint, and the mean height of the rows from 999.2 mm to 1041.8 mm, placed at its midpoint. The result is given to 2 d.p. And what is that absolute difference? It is 0.11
